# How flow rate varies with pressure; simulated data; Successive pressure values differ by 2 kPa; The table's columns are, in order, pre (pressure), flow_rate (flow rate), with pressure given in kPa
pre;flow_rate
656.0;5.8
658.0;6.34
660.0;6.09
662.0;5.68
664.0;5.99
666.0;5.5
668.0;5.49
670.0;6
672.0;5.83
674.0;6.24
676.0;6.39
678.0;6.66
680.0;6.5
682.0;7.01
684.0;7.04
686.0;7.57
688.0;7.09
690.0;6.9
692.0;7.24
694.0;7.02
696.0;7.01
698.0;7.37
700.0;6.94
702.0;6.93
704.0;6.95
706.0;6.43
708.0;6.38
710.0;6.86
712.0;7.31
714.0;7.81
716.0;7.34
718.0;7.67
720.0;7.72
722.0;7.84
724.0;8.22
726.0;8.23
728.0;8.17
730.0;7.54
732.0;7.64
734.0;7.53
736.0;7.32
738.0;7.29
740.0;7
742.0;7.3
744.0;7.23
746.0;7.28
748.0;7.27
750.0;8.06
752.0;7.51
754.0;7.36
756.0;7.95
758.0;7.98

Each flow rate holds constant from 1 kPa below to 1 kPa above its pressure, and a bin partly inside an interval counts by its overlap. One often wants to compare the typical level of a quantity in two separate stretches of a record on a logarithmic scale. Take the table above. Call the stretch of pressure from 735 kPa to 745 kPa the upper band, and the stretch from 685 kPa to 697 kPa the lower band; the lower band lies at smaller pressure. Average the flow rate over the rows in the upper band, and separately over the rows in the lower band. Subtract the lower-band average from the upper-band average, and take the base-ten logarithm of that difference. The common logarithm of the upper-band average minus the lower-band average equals -1.0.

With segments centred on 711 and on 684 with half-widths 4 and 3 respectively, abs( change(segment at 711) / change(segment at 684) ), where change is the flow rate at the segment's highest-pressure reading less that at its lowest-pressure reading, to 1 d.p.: 2.6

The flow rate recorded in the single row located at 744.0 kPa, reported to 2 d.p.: 7.23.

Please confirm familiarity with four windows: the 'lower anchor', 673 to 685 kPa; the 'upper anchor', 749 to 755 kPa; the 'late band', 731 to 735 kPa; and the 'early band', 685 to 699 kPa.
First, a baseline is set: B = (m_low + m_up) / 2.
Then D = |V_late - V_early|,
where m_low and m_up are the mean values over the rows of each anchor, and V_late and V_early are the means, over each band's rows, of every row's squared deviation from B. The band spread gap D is 0.15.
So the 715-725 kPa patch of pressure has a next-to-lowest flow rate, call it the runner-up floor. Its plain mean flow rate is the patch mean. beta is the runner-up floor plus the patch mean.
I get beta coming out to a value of 15.4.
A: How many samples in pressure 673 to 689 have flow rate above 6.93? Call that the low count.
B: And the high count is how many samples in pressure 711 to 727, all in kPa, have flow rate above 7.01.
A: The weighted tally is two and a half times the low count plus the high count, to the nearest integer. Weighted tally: 18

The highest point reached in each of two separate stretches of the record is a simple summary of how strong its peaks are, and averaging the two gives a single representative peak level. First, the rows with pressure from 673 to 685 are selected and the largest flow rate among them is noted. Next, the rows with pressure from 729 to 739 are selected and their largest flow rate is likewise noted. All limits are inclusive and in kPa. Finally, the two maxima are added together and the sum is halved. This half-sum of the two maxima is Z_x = 7.34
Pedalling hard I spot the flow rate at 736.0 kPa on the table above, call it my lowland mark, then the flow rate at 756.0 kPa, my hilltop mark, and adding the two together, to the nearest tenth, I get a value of 15.3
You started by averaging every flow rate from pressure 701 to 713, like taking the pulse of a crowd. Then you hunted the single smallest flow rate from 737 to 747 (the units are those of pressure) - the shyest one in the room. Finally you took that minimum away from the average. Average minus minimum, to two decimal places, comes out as -0.19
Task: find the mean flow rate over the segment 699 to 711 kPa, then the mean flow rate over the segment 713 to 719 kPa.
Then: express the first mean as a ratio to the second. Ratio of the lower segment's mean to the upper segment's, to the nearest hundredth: 0.89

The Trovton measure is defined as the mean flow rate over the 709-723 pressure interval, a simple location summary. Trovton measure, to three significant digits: 7.51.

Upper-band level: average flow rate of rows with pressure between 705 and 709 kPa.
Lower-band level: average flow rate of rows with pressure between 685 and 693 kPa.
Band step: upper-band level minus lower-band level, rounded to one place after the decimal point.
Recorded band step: -0.8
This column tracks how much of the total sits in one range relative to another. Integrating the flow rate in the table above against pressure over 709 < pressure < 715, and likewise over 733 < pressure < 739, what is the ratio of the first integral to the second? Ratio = 0.99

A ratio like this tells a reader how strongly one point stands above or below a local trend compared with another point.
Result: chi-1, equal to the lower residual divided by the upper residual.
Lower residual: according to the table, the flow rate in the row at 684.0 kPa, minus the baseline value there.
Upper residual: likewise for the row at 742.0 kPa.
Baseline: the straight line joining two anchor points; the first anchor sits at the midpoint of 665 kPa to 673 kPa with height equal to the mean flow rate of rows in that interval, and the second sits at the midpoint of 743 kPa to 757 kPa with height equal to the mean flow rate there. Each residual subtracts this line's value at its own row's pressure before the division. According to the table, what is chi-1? -23.0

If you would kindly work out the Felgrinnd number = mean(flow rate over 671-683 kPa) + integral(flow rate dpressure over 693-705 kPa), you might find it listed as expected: 91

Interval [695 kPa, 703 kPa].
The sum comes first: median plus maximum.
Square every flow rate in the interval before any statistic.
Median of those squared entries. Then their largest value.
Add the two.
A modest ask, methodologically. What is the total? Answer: 103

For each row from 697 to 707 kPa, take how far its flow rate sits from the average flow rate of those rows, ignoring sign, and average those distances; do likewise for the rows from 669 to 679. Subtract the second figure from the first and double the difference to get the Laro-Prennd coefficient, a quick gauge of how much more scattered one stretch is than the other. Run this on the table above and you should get -0.10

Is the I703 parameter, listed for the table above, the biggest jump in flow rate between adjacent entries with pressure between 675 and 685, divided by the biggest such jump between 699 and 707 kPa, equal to 1.0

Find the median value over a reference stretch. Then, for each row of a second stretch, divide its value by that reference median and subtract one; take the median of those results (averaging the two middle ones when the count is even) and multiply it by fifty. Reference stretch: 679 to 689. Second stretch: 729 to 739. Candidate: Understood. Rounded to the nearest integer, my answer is 3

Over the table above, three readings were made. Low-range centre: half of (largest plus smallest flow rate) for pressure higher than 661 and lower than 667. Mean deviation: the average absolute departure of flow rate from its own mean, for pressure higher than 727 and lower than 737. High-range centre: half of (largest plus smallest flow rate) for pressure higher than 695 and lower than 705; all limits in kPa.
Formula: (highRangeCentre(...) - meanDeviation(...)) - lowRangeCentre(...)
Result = 1.19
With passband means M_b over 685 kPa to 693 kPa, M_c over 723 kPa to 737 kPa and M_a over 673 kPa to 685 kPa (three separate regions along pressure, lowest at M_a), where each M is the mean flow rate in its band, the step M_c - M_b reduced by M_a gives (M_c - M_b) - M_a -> -6.03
